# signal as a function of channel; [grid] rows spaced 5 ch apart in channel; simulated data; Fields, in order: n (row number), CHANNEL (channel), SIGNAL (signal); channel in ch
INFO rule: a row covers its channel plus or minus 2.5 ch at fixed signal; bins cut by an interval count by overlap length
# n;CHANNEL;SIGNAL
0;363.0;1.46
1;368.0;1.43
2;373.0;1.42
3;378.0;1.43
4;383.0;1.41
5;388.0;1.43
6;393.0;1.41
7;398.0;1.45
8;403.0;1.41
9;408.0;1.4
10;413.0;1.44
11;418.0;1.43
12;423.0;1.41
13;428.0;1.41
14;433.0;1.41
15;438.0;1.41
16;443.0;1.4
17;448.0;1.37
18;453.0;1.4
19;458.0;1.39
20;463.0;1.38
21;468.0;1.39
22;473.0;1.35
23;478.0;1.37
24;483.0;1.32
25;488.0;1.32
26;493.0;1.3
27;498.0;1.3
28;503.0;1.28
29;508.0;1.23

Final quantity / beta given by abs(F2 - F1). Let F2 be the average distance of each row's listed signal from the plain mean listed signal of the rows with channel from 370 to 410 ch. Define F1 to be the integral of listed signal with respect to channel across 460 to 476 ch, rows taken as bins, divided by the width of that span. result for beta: 1.36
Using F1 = 1.37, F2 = 0.0125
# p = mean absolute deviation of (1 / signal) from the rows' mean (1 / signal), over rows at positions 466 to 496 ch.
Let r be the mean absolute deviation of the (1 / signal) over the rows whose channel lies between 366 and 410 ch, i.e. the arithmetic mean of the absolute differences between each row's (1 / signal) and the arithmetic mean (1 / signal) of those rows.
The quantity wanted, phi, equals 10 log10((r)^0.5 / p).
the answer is 7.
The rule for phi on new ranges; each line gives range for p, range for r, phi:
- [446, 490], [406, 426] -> 8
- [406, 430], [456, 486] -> 12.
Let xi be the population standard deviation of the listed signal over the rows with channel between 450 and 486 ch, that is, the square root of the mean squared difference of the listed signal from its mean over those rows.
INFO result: 0.026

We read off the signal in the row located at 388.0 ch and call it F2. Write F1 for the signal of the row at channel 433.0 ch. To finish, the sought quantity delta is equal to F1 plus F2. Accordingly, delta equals 2.84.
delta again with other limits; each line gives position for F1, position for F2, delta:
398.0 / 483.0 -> 2.77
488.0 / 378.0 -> 2.75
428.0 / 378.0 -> 2.84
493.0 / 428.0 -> 2.71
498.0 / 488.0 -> 2.62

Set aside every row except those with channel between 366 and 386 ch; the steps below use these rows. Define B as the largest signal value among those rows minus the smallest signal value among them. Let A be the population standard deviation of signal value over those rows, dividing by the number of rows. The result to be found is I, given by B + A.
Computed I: 0.028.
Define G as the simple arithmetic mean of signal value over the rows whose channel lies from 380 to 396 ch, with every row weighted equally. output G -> 1.42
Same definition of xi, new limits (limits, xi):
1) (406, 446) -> 0.013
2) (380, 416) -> 0.017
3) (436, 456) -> 0.015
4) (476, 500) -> 0.026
